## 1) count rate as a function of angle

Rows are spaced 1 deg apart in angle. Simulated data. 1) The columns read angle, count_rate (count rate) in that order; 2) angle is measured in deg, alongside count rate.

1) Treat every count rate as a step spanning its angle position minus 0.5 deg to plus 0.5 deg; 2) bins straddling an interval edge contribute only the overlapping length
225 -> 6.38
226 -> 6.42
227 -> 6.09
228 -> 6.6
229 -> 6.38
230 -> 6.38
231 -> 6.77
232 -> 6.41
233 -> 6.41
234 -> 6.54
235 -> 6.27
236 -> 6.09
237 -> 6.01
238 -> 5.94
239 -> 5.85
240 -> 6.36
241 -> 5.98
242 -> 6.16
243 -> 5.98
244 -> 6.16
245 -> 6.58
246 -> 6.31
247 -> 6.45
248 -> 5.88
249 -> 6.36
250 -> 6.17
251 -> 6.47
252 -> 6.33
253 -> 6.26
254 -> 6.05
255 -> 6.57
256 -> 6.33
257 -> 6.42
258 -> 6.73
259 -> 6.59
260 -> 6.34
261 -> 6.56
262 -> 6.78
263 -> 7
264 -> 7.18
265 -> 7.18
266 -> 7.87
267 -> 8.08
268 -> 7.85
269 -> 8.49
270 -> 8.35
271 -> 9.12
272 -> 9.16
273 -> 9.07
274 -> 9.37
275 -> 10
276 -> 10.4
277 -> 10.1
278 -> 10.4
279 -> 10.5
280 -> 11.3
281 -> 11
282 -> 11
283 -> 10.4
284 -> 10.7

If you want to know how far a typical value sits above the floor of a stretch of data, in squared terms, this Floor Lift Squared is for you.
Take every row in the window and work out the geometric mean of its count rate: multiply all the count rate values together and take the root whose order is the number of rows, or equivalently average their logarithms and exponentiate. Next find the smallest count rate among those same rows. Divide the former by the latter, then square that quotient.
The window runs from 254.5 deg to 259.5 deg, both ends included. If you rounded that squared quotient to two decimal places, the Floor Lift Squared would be 1.06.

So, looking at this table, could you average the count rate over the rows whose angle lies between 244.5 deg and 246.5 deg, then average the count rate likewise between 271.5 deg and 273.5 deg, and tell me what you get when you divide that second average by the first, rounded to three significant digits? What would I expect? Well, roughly 1.41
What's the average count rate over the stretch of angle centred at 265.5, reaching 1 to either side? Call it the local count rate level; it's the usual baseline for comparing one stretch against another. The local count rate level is 7.5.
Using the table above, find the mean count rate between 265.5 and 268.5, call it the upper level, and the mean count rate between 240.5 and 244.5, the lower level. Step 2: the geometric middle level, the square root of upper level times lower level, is 6.94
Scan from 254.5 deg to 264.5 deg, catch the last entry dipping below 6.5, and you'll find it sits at 260 deg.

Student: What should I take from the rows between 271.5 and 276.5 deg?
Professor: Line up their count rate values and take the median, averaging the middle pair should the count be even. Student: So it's 9.4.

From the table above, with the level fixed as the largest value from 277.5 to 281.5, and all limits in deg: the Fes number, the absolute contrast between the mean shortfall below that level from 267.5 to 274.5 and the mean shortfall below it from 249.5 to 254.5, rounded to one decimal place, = 2.5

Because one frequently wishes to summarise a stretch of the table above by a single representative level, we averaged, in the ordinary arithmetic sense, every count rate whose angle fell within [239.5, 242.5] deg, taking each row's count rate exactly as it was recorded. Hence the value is 6.2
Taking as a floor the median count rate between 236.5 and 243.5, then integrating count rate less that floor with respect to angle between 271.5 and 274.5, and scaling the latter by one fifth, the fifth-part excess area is 1.9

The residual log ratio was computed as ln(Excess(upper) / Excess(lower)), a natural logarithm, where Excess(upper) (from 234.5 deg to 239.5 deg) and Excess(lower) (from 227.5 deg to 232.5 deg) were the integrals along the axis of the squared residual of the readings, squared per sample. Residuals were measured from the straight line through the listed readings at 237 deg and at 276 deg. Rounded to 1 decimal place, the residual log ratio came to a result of -2.9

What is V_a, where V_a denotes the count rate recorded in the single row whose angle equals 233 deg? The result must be 6.41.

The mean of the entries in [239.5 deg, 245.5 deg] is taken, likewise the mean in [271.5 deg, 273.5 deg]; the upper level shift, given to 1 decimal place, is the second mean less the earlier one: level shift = 2.9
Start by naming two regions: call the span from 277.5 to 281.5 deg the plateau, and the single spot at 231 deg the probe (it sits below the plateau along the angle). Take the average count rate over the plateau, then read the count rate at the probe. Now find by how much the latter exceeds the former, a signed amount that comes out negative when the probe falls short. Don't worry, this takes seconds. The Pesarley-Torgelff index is -4.0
